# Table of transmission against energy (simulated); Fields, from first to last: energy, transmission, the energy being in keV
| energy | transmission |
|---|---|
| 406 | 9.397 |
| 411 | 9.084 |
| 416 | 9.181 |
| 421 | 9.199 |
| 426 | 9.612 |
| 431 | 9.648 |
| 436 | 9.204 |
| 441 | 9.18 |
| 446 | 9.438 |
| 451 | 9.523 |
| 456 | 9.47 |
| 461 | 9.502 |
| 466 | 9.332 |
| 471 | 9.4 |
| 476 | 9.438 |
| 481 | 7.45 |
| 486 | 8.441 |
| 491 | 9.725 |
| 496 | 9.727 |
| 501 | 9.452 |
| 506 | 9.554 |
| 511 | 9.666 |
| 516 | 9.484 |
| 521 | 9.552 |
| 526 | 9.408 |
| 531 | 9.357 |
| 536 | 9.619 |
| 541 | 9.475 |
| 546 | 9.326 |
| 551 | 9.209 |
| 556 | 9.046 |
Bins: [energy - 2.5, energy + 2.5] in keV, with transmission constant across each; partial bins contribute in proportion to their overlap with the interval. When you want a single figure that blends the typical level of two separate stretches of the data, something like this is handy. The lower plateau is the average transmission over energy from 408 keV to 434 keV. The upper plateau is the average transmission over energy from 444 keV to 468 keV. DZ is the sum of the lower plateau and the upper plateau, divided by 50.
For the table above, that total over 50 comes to 0.3760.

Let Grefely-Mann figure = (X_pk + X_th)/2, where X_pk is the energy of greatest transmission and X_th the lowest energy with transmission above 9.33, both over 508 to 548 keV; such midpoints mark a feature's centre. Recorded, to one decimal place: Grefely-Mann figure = 511.0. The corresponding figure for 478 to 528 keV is 493.5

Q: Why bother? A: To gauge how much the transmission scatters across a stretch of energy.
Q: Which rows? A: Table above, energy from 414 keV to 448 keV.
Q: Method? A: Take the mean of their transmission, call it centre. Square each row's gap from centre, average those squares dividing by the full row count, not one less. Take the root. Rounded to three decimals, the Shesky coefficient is 0.195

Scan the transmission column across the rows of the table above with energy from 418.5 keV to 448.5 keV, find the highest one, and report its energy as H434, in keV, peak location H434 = 431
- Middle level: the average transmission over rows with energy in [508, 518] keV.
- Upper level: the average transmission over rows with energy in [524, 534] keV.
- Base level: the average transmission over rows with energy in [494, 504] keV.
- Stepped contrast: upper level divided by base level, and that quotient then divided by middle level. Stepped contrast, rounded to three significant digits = 0.102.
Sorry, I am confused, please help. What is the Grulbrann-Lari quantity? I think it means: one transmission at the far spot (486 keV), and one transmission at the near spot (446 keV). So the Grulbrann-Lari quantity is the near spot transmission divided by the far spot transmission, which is 1.12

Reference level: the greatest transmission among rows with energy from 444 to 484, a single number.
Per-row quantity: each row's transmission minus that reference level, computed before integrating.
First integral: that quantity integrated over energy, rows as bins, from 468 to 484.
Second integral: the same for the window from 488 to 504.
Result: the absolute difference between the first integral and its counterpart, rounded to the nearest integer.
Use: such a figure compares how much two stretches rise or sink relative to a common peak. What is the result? 13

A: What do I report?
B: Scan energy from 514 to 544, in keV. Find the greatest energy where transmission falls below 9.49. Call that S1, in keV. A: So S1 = 541 keV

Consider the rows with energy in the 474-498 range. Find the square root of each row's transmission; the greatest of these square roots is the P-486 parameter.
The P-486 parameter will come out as 3.119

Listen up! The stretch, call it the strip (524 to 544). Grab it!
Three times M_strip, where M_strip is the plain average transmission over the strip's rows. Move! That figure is 28.39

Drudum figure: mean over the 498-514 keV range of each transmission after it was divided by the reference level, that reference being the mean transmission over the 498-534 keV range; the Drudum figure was 1.01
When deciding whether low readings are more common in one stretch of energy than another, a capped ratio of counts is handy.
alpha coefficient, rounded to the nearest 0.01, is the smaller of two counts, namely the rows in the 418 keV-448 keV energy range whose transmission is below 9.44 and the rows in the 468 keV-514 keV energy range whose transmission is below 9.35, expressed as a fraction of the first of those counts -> 0.50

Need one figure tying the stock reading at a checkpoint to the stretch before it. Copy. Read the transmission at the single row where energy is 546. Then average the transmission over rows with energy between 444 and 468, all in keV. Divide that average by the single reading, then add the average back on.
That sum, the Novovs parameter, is 10.5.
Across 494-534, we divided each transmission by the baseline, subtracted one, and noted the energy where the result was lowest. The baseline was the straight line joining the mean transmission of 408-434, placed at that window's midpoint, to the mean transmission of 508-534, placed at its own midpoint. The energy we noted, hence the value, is 531 keV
